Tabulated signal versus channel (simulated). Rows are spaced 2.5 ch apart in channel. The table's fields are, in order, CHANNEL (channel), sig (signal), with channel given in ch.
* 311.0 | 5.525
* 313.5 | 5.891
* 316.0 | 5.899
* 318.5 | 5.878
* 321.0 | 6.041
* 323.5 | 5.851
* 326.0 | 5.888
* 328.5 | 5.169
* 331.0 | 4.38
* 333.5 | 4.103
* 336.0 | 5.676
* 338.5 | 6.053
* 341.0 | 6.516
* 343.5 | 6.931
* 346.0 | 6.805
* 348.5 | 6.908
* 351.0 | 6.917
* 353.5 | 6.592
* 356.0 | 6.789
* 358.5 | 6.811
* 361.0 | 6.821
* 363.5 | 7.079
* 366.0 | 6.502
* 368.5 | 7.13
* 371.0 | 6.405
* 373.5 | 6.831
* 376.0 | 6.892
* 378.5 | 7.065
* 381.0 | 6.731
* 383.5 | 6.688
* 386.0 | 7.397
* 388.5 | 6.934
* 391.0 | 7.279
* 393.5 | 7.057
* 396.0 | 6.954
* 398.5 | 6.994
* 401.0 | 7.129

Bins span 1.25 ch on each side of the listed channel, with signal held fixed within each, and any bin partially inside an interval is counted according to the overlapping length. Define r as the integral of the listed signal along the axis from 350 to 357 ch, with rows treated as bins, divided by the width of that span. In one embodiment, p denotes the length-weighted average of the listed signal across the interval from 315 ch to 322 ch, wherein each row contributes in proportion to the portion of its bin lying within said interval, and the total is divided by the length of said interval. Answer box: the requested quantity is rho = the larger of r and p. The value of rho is 6.76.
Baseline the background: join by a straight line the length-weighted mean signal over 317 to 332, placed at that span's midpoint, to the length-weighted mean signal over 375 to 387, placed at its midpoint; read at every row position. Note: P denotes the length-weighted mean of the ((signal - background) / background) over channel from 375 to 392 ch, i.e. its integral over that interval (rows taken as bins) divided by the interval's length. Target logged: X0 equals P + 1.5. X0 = 1.50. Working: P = 0.00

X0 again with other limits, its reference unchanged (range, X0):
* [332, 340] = 1.40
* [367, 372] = 1.52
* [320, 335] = 1.43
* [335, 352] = 1.59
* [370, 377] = 1.49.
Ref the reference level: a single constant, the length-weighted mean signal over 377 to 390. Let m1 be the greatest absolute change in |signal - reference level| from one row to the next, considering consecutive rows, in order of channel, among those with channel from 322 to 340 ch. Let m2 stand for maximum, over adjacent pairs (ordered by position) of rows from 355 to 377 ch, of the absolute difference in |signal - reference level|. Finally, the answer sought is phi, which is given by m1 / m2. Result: 3.7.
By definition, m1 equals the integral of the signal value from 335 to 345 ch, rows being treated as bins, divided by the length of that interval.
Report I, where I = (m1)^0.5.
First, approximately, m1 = 6.3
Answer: 2.51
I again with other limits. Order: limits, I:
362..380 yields 2.62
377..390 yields 2.64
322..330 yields 2.37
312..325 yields 2.43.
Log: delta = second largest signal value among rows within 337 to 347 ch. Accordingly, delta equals 6.805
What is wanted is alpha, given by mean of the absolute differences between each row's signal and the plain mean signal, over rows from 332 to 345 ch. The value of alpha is 0.77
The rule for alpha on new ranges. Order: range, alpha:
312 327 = 0.04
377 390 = 0.21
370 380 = 0.20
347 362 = 0.08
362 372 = 0.33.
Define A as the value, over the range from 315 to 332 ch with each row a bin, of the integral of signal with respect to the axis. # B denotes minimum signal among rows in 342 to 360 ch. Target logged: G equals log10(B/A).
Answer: -1.16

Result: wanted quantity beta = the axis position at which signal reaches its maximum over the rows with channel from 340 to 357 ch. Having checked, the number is 343.5 ch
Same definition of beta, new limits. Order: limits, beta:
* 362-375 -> 368.5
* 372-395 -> 386.0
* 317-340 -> 338.5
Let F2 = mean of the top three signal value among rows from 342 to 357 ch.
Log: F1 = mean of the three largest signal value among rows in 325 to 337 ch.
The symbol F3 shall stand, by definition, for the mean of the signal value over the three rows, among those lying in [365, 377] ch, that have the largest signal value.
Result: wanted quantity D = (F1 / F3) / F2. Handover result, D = 0.116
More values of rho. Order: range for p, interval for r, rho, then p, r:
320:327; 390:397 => 7.10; 5.9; 7.1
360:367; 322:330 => 6.81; 6.8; 5.6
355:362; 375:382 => 6.90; 6.8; 6.9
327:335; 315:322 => 5.94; 4.6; 5.9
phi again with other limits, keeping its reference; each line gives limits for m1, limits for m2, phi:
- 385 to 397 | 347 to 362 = 1.2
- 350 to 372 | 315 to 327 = 2.1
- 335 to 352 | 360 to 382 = 1.1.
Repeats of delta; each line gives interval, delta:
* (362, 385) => 7.079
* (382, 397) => 7.279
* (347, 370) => 7.079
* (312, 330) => 5.899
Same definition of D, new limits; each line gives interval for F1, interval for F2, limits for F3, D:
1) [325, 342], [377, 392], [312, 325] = 0.143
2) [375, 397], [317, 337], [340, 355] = 0.176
